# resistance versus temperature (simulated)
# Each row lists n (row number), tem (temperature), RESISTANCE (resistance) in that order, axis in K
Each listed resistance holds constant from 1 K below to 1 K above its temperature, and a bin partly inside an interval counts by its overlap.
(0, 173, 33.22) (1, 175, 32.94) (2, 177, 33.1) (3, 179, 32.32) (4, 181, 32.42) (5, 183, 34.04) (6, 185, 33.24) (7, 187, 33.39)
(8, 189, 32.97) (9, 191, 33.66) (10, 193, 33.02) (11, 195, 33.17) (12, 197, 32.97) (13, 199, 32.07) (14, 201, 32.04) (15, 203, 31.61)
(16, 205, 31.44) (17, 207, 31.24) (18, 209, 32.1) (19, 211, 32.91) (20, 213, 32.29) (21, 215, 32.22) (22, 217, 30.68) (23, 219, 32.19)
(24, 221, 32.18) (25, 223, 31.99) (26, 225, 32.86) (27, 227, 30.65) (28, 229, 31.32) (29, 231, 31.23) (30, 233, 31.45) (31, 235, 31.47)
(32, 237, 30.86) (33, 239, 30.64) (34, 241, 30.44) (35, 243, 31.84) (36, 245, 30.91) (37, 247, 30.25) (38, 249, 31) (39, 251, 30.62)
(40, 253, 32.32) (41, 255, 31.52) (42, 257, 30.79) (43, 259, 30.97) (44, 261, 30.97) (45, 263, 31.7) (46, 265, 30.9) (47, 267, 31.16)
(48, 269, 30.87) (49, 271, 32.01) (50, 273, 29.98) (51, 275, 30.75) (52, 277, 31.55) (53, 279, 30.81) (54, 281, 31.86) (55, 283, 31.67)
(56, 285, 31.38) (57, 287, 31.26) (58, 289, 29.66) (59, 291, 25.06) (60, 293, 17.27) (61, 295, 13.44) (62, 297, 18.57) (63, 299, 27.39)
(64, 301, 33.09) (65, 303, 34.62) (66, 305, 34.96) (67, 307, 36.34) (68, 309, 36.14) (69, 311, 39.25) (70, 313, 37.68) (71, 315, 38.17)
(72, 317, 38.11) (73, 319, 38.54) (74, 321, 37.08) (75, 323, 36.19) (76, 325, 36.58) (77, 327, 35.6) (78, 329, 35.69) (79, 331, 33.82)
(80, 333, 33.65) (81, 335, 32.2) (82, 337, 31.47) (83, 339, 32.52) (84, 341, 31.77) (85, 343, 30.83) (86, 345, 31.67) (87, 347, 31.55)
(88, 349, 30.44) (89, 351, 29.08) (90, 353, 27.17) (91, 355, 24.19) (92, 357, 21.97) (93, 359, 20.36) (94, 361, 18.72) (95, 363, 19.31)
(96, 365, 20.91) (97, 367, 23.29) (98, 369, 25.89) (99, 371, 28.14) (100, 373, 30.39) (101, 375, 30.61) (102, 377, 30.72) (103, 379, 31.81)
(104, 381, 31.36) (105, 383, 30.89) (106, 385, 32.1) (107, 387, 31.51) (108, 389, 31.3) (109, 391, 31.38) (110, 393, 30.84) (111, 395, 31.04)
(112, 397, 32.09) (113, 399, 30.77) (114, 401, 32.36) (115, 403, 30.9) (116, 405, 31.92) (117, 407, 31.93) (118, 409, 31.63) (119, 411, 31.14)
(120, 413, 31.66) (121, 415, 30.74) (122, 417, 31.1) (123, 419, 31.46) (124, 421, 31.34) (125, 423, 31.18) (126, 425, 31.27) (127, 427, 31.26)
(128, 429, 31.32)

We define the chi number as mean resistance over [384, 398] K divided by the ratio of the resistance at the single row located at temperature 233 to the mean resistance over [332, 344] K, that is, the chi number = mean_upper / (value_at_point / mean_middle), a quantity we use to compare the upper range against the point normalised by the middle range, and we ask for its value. 32.1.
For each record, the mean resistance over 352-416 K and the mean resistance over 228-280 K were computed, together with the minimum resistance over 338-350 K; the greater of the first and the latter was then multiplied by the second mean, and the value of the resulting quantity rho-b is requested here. 946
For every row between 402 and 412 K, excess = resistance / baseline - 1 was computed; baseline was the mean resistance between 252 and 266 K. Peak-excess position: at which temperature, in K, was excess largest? 407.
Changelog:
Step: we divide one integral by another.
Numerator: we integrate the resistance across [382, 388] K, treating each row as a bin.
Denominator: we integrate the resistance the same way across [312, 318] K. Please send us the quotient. 0.83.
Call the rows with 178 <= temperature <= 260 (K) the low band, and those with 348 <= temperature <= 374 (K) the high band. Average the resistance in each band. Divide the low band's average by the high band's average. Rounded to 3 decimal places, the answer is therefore 1.296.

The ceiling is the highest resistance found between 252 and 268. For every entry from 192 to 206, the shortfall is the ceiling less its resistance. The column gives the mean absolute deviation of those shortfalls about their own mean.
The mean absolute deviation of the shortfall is 0.62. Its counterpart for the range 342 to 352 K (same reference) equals 0.76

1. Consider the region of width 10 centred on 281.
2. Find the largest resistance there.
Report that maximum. 31.86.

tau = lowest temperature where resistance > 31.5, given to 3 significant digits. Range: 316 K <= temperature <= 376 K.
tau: 317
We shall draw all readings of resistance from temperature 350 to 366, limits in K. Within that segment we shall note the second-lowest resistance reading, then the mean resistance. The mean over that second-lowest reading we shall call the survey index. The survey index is 1.18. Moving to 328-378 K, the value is 1.46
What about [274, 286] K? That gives 1.02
